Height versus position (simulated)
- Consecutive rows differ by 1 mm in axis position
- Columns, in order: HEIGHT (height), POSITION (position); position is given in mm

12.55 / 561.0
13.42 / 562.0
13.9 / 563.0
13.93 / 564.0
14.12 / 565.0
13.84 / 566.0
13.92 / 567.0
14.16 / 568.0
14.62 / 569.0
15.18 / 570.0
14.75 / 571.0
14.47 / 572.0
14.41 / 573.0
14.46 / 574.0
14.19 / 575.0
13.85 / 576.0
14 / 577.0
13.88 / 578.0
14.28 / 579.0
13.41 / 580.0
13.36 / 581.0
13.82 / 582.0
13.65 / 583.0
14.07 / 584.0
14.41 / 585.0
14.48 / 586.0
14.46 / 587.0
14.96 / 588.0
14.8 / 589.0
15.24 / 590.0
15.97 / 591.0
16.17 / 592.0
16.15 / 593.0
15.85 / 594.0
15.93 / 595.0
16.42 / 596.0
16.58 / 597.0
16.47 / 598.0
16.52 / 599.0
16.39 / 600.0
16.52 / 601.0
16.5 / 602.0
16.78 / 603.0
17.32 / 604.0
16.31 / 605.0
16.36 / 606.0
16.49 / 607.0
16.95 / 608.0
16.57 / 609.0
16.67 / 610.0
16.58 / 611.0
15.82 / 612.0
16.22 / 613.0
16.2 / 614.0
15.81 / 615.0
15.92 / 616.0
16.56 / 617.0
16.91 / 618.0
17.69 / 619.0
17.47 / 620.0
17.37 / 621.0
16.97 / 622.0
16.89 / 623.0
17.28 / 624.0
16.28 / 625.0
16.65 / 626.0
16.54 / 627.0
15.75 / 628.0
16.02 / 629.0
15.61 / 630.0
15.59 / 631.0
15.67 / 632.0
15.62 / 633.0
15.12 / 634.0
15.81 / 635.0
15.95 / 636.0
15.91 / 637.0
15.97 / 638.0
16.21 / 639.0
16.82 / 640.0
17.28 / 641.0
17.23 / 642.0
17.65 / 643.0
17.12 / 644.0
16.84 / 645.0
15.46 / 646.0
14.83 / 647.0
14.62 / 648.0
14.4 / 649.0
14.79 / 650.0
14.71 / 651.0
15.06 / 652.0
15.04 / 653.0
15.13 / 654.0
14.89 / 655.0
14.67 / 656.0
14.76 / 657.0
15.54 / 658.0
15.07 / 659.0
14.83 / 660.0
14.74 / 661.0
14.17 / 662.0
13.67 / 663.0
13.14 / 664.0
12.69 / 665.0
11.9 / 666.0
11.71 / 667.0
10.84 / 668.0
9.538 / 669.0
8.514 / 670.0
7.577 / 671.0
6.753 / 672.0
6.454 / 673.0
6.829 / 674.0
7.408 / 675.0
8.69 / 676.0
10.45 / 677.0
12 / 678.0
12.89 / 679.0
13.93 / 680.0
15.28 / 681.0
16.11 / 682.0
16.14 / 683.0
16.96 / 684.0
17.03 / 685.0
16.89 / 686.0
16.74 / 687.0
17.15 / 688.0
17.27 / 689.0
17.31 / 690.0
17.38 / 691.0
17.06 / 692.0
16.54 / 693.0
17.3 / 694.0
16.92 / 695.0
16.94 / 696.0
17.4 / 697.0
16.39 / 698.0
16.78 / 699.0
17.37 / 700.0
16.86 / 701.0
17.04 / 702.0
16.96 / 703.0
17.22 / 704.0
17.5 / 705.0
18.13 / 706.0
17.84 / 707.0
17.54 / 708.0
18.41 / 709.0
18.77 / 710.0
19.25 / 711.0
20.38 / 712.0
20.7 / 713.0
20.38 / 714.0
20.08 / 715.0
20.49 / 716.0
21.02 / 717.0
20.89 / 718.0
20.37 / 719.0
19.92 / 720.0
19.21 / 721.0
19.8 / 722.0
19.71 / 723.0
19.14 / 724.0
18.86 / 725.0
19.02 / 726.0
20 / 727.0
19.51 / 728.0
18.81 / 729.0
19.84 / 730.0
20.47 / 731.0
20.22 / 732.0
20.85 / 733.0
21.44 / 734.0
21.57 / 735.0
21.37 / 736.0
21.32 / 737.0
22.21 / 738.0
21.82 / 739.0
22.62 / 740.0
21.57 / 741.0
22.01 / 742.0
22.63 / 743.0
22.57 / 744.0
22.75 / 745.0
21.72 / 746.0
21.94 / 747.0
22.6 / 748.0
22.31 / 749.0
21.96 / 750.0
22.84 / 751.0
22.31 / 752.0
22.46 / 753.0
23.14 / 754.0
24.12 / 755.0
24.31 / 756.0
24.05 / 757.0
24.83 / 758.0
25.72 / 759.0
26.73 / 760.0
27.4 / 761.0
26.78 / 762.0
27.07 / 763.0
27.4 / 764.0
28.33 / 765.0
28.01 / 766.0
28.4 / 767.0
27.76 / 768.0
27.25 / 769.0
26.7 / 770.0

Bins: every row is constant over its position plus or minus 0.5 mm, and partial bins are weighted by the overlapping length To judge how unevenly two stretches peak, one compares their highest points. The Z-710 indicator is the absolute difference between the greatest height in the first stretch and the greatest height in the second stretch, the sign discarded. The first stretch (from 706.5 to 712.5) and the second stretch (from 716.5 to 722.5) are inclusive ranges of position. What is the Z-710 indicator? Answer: 0.6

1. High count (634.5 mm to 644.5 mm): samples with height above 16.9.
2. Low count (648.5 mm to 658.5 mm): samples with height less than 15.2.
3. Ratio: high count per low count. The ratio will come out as 0.4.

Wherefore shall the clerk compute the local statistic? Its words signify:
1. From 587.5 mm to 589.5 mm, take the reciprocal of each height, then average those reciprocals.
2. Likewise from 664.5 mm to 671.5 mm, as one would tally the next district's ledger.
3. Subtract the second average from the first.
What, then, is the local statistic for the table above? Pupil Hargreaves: -0.032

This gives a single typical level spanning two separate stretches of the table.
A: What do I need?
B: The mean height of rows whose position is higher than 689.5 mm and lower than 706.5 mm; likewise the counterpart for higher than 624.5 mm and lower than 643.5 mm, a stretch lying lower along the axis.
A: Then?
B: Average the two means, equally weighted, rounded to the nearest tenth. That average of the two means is 16.7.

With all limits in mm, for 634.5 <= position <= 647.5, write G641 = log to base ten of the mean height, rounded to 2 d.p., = 1.21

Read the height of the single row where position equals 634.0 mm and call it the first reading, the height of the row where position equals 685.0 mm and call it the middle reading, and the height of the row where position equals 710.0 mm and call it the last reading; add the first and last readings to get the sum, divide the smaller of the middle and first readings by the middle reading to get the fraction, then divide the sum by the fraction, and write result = 38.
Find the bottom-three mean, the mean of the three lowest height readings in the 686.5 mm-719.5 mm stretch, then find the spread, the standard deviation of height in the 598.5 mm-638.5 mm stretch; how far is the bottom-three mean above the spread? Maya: 16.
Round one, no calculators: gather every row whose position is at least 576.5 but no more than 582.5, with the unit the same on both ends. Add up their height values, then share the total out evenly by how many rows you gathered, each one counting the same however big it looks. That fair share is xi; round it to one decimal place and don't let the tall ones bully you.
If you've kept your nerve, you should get 13.8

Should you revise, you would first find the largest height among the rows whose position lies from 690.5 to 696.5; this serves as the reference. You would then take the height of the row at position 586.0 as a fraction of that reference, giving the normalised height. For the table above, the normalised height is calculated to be 0.83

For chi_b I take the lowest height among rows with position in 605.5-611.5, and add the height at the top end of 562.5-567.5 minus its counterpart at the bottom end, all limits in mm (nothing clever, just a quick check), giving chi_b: 16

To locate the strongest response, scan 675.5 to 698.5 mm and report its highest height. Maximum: 17.4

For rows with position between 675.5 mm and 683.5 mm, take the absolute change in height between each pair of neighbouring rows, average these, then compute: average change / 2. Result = 0.53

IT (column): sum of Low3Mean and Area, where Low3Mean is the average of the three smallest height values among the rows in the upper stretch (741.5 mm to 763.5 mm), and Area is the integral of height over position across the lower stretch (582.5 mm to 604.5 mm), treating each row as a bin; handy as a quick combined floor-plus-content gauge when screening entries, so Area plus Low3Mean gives 368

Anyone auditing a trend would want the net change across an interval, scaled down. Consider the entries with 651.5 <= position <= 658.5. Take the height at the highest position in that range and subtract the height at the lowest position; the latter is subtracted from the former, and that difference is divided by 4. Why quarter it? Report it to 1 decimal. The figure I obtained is 0.1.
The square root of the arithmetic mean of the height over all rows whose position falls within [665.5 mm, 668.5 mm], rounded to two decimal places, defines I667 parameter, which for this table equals 3.39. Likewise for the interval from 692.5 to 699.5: 4.11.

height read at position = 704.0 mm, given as 17.22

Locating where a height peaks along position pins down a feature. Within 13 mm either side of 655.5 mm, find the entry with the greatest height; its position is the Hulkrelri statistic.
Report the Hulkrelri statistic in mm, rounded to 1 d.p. 643.0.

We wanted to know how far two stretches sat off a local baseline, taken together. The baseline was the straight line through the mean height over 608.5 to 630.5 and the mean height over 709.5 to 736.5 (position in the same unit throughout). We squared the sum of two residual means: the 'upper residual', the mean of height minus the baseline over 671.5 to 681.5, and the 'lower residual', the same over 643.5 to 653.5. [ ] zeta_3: 114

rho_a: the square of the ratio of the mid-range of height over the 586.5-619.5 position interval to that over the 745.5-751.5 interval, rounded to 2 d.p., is 0.52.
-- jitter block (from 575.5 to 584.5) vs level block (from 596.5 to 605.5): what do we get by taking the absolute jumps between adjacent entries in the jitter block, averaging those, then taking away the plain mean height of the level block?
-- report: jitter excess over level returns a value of -16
